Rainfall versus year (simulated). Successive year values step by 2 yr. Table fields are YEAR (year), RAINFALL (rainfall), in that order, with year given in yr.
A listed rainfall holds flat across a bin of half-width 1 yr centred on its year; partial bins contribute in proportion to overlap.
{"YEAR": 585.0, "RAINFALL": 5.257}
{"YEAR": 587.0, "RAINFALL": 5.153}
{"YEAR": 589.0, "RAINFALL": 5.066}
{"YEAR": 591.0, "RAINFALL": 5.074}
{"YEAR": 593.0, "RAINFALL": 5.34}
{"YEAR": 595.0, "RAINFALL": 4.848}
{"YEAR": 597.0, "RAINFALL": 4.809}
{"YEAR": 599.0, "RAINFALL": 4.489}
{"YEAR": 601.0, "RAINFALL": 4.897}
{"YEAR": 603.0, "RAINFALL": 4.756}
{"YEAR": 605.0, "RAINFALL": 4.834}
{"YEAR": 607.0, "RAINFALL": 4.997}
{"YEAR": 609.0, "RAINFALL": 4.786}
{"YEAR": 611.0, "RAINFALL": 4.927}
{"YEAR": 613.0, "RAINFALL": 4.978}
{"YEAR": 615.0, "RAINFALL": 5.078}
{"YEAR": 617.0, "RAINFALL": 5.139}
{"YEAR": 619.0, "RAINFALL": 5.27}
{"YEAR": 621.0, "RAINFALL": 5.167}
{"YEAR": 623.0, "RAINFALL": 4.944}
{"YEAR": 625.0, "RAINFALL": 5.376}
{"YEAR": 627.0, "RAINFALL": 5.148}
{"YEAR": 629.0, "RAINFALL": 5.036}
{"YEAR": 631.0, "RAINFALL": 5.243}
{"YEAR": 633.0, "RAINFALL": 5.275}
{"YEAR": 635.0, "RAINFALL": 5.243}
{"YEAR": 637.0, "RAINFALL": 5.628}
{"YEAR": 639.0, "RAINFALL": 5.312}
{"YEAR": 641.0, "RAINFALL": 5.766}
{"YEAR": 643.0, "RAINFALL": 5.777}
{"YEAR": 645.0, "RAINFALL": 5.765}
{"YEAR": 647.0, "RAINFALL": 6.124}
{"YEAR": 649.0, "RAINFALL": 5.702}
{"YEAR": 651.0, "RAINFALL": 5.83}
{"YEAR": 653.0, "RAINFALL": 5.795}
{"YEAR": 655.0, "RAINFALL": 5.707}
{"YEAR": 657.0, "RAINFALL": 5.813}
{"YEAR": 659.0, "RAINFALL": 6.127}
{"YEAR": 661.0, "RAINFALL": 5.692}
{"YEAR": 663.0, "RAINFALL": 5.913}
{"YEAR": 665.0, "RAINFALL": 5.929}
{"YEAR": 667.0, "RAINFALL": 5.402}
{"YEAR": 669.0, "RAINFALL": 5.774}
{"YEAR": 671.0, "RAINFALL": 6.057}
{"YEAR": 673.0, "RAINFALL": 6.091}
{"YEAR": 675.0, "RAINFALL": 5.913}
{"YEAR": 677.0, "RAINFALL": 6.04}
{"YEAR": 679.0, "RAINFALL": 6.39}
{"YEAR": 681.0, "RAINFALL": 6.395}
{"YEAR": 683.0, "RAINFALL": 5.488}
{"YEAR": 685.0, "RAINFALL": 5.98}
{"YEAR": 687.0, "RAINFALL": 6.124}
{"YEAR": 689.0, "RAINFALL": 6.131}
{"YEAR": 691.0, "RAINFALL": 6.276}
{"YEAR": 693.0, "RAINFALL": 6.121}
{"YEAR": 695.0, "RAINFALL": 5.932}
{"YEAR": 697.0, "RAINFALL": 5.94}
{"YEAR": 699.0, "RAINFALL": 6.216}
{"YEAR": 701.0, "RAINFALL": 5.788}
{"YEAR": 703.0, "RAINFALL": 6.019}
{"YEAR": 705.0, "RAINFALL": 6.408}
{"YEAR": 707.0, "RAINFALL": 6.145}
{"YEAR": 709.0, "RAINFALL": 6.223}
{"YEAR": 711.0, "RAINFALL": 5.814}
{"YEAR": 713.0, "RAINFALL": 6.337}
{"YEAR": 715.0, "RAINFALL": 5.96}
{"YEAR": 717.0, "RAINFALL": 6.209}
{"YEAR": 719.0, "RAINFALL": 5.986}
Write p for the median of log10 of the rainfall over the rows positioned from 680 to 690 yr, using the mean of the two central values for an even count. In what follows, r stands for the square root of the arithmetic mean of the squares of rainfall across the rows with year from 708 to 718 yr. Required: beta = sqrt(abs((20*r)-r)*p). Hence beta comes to 9.6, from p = 0.79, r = 6.1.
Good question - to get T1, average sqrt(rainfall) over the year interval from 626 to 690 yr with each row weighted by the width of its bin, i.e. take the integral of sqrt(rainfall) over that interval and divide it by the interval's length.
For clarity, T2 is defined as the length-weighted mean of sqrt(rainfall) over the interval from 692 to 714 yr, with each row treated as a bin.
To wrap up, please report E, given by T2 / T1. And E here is 1.03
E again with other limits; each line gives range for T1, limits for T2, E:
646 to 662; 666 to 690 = 1.01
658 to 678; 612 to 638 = 0.94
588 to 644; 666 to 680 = 1.08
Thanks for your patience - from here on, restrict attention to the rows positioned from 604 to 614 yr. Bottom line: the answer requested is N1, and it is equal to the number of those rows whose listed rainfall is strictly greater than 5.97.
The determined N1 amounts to 0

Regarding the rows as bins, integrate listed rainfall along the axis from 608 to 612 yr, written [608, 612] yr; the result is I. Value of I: 19.4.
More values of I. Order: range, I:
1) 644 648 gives 23.8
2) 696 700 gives 24.3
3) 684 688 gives 24.2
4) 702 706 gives 24.9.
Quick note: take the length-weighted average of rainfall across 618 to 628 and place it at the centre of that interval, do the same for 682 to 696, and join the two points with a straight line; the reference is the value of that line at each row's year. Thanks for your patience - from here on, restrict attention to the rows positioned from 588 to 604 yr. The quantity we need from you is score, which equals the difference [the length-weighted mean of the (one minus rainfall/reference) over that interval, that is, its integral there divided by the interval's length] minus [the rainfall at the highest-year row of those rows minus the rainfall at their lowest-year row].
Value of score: 0.3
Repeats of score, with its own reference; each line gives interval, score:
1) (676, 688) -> -0.1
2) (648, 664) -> -0.3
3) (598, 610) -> -0.3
